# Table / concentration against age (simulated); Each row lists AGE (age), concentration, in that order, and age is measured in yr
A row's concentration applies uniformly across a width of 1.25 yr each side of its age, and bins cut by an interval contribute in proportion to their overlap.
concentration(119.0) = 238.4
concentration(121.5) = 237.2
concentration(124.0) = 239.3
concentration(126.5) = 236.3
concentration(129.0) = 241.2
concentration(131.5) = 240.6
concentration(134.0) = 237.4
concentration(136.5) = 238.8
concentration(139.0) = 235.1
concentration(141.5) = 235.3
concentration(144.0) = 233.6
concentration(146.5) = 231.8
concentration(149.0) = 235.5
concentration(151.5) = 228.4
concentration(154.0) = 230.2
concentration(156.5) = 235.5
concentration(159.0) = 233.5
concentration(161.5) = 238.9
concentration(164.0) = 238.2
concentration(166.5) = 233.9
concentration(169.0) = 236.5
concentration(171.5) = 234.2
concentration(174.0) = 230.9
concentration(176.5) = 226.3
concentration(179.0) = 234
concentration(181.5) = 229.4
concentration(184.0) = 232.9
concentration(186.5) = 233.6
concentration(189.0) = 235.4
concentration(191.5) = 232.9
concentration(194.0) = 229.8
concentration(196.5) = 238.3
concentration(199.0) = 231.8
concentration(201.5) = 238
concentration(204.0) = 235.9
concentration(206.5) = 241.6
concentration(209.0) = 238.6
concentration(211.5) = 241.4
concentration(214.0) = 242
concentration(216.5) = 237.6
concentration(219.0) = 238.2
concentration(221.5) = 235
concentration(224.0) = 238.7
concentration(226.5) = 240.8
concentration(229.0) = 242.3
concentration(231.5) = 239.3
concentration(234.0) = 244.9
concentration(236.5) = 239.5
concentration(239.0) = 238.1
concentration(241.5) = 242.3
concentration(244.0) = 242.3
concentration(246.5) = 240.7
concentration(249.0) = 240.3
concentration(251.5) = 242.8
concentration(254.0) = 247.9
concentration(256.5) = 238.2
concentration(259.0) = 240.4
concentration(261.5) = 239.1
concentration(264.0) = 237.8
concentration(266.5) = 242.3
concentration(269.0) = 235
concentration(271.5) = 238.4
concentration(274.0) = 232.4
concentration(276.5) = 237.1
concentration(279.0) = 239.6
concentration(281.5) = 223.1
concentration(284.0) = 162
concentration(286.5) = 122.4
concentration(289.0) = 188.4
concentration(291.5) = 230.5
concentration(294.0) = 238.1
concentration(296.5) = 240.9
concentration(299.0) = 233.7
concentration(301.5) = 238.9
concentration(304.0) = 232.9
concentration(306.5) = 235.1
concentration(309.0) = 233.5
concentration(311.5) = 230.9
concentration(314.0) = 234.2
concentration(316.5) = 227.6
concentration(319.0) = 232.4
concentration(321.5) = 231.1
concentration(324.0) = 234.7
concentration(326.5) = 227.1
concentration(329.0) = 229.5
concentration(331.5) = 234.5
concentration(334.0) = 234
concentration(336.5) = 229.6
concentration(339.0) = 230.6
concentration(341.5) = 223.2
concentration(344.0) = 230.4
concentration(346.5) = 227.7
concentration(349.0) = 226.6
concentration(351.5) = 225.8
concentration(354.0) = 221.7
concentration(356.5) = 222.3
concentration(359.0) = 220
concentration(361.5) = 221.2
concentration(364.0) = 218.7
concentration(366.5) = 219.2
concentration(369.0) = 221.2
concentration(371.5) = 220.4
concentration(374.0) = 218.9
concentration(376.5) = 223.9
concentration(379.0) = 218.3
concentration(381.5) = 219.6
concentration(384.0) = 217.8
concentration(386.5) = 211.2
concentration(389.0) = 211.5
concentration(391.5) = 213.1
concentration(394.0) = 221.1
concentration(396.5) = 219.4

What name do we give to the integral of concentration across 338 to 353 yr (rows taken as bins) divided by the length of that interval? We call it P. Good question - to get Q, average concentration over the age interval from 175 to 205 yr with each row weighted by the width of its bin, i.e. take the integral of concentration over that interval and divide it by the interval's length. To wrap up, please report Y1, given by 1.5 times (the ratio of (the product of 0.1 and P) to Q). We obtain 0.1462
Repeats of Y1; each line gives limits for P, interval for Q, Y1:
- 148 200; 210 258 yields 0.1454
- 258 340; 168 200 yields 0.1464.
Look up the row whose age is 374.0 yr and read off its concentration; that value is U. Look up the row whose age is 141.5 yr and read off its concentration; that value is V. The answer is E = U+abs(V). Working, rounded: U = 218.9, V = 235.3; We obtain 454.2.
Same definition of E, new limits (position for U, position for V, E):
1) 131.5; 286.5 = 363.0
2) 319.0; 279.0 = 472.0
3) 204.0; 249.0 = 476.2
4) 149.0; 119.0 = 473.9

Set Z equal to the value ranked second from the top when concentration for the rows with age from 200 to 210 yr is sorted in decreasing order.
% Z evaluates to 238.6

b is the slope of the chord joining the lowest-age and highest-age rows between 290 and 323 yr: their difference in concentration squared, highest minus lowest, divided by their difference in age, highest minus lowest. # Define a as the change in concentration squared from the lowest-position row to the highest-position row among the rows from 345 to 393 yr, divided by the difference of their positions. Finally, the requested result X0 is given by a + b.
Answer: -134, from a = -143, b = 9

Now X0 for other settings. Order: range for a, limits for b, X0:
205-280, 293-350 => -110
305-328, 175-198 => 94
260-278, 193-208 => 382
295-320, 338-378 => -260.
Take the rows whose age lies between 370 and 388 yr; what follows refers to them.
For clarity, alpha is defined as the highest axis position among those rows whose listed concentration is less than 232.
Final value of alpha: 386.5 yr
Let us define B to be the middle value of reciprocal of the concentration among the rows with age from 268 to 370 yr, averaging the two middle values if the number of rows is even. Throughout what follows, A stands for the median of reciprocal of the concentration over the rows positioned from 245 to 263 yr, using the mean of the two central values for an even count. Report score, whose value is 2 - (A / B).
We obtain 1.04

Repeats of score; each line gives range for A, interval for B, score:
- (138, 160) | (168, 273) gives 0.98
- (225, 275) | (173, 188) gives 1.04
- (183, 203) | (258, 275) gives 0.98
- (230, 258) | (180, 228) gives 1.01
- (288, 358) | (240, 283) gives 0.96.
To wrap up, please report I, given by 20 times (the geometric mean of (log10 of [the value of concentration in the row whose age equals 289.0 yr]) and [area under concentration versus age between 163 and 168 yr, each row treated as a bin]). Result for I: 1036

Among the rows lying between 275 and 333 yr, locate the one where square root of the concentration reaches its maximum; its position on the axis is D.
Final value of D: 296.5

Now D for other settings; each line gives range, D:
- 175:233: 229.0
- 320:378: 324.0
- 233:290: 254.0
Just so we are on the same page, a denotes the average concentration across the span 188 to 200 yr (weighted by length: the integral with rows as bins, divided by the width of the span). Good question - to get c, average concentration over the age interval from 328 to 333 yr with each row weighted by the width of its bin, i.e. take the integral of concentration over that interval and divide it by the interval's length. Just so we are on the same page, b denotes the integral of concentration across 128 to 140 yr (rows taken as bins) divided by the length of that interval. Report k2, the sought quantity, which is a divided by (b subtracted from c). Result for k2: -36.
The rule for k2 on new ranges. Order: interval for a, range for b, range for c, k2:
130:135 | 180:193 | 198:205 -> 95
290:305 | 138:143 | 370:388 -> -14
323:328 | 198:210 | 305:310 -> -77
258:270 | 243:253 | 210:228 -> -95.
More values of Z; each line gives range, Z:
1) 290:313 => 238.9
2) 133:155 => 237.4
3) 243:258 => 242.8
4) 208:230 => 242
